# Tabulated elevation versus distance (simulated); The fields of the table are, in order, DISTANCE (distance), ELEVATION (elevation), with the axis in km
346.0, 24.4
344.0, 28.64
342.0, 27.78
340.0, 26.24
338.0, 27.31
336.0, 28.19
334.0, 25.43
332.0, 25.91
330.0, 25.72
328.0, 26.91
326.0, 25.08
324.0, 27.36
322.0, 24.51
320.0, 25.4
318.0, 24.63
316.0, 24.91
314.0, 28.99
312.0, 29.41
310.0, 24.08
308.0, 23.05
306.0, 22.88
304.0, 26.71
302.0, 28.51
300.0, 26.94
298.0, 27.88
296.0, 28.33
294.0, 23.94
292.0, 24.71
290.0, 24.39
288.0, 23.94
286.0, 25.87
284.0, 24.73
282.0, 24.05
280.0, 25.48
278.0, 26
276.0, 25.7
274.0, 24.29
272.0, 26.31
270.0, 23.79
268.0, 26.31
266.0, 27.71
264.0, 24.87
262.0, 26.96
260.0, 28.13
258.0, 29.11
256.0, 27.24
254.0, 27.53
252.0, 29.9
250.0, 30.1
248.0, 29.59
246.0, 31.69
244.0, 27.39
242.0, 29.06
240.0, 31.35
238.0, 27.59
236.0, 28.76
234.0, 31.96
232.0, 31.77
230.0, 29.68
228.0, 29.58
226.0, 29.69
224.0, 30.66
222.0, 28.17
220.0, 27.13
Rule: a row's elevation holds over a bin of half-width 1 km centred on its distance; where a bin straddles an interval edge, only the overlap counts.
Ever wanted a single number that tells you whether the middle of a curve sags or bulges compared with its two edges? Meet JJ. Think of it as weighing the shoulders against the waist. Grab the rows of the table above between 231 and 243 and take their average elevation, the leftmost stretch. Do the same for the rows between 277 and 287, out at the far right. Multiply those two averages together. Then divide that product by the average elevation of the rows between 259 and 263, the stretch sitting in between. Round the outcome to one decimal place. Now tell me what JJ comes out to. 27.5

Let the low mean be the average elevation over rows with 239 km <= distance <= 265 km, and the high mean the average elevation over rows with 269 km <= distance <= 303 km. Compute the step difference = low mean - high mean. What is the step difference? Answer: 3.1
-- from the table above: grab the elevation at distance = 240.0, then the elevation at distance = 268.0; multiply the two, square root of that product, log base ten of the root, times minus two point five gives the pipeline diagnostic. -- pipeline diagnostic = -3.65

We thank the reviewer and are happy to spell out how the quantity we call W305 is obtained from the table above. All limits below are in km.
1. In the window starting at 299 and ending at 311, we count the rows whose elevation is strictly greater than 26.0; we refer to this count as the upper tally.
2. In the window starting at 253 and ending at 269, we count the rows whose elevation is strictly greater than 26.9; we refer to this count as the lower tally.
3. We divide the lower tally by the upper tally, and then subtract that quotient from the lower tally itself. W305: 4.0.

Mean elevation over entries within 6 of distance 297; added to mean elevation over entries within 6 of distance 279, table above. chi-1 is 52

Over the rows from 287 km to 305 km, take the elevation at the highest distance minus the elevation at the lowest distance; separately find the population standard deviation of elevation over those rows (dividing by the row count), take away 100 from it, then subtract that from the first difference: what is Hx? 101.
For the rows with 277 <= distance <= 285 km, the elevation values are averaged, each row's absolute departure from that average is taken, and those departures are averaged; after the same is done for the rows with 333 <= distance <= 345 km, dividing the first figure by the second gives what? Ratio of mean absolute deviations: 0.71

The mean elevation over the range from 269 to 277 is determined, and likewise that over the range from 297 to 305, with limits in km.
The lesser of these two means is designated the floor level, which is 25.0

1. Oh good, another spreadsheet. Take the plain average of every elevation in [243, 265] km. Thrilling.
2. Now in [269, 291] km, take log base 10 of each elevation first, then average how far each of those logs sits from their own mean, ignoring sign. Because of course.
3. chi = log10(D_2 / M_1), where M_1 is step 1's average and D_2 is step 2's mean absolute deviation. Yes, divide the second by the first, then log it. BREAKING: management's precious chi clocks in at -3.29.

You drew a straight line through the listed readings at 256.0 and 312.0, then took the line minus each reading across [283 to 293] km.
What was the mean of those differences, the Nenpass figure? 3.8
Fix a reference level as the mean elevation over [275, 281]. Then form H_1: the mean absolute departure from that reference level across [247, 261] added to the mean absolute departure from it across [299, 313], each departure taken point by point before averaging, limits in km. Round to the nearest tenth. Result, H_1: 5.3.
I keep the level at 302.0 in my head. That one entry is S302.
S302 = 28.51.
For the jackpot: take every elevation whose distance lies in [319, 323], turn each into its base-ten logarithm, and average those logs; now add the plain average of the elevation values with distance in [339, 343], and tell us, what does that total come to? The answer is 28.4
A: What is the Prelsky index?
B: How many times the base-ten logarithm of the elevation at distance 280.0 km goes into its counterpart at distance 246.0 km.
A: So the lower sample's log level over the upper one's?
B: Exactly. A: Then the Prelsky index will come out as 1.07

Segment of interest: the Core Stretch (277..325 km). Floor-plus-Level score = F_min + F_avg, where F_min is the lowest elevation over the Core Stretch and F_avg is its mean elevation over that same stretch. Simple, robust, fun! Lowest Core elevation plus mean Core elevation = 48.6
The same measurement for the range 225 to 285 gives 51.7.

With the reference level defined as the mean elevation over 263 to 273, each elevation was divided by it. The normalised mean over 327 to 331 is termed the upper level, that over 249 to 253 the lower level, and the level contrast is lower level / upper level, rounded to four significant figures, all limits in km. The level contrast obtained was 1.140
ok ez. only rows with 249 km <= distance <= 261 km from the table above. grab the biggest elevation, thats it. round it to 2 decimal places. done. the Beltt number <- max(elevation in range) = 30.10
